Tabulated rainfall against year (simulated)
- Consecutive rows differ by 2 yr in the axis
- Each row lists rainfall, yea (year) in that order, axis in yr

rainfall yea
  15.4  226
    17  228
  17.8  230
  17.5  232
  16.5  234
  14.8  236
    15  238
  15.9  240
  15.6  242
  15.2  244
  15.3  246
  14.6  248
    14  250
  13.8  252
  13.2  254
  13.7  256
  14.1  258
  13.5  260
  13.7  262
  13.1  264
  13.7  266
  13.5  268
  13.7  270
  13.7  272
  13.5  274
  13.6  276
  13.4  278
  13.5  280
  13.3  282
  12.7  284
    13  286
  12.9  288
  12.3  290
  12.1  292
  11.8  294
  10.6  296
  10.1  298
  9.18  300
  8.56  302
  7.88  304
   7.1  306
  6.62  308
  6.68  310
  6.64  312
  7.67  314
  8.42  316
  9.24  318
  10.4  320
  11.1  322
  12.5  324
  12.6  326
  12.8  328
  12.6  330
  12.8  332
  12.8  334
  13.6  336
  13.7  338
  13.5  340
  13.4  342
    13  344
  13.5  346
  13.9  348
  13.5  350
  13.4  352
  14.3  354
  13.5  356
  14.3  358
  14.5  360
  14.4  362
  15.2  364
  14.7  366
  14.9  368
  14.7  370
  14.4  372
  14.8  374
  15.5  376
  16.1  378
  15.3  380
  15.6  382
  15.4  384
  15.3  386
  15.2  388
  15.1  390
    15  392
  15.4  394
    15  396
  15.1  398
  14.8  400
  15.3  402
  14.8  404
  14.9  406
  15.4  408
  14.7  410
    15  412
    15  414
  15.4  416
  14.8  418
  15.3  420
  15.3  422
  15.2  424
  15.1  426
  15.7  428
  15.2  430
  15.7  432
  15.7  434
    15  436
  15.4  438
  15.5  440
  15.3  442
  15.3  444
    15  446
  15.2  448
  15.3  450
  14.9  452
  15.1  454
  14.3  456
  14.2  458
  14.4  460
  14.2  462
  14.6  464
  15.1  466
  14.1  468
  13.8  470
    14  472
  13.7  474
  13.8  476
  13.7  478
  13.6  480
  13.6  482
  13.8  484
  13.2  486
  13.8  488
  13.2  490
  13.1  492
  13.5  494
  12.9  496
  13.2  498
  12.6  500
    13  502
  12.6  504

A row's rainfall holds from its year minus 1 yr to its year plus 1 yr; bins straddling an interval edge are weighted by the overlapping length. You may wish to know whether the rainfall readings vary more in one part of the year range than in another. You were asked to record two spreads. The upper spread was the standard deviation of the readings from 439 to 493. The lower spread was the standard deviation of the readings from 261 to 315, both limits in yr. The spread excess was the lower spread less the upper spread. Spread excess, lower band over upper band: 1.9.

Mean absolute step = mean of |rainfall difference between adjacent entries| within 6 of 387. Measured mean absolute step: 0.12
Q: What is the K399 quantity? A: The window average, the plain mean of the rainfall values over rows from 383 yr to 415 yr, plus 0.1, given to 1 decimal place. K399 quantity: 15.2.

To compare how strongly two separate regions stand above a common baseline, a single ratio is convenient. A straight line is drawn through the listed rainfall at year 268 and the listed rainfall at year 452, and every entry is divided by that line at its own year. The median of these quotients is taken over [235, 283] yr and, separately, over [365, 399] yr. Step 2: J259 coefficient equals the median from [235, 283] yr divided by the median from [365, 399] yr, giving 0.97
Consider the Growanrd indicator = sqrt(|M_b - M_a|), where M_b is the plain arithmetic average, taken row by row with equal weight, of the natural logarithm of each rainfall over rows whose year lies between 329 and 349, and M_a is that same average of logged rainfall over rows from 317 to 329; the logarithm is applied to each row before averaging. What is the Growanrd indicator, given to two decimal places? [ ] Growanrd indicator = 0.39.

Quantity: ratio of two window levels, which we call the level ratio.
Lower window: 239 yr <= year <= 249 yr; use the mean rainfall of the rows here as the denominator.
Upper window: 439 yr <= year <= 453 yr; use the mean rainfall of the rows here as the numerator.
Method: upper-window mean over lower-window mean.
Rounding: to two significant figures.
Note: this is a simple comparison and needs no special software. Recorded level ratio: 0.99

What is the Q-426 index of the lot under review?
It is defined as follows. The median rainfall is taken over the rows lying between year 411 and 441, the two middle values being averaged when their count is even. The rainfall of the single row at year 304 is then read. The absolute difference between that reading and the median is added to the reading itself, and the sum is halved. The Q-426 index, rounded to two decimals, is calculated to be 7.65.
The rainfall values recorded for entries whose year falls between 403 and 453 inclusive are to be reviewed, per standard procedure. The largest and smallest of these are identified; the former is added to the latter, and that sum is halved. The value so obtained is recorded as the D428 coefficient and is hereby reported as 15.2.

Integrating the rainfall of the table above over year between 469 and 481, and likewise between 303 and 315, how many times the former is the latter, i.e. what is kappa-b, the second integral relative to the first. 0.52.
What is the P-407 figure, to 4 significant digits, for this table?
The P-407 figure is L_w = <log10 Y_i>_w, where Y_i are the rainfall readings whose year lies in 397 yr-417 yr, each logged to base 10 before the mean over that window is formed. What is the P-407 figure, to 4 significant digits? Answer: 1.177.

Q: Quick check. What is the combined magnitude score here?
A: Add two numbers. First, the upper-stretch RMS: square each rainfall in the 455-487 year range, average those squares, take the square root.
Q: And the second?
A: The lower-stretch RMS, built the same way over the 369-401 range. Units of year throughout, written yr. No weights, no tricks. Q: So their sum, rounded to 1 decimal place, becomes 29.2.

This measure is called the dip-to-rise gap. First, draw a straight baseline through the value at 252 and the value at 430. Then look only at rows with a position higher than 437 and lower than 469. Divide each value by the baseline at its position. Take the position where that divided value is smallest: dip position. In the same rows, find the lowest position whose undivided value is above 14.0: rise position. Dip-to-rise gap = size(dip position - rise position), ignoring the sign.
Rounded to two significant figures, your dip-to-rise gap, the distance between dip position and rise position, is 30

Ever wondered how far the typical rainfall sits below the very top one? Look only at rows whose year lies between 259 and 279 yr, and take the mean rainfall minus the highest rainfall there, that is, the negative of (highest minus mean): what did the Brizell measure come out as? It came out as -0.16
